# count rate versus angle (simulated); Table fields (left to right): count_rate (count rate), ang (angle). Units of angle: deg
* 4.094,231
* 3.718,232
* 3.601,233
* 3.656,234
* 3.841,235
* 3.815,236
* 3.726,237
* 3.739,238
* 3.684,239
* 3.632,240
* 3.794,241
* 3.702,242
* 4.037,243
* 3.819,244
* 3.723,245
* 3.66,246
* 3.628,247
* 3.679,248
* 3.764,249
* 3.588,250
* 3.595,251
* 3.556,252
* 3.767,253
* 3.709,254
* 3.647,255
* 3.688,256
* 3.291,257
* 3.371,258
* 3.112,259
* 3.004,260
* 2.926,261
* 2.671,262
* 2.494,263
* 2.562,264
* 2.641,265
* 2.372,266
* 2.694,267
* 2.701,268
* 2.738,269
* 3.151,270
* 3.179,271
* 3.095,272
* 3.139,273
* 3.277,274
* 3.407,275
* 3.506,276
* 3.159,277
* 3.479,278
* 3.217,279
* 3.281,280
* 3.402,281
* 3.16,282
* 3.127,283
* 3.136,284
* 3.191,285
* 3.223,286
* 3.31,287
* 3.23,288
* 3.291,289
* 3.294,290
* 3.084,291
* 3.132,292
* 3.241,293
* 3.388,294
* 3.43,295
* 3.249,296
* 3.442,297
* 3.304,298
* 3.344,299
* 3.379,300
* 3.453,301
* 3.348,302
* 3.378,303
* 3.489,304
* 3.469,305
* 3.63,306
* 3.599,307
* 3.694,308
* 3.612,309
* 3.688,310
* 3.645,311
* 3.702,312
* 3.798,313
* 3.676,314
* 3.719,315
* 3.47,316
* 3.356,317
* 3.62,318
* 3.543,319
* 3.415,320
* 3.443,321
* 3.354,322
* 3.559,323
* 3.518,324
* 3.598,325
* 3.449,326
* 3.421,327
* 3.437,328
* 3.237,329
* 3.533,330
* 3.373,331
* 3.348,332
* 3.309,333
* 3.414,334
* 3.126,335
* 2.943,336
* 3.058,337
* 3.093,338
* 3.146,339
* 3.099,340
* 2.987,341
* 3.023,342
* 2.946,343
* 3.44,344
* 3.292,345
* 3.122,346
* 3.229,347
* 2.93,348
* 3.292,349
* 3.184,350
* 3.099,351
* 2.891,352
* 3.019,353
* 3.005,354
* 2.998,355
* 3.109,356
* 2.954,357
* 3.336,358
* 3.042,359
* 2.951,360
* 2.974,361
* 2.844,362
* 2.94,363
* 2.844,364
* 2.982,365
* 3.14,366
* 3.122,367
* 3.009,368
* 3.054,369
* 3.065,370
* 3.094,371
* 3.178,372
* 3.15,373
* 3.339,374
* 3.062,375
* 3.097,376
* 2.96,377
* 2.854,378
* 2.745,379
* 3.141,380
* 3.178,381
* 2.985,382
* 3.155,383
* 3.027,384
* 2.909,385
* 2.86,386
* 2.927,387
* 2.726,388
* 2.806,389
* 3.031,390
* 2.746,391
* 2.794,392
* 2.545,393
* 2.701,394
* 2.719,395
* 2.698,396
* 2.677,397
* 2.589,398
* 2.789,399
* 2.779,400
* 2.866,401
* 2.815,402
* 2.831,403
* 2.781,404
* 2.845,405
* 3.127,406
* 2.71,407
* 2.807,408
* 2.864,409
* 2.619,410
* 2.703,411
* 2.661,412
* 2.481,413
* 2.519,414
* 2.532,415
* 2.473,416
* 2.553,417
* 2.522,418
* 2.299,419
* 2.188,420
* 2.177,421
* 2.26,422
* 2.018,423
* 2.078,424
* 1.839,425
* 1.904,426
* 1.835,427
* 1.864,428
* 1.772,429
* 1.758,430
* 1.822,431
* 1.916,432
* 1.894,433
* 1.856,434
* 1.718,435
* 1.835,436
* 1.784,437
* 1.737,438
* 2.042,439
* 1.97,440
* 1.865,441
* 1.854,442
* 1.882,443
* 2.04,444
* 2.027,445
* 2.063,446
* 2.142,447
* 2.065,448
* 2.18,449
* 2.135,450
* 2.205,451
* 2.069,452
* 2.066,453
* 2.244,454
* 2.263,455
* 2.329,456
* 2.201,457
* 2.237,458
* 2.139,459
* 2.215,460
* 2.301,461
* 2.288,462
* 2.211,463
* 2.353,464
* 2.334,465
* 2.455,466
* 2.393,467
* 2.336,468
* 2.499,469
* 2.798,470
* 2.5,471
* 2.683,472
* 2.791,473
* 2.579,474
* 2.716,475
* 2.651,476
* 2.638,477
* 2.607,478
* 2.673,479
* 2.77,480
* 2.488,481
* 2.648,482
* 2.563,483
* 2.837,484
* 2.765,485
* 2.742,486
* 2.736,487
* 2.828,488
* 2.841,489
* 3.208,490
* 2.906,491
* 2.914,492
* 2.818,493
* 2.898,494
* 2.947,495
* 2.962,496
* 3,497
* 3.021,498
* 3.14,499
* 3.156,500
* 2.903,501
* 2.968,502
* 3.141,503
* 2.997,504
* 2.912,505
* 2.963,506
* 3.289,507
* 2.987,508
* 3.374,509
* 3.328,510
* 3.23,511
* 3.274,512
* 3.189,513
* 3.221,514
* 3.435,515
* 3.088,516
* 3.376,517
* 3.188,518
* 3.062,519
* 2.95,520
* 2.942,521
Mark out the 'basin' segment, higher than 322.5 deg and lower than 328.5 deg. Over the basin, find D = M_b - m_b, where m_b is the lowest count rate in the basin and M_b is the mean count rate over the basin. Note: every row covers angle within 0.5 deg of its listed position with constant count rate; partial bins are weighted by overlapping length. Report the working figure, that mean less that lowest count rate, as 0.076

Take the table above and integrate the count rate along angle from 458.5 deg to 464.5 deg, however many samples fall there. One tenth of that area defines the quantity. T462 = 1.35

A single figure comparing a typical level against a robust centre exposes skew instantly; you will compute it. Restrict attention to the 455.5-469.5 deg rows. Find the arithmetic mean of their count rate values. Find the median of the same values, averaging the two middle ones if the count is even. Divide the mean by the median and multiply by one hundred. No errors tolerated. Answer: 100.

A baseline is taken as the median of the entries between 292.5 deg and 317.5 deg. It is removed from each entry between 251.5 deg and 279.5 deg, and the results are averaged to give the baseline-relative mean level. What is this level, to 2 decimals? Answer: -0.34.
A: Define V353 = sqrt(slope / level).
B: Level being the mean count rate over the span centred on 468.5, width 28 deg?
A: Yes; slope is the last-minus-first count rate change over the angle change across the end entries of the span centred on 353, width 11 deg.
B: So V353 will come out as 0.13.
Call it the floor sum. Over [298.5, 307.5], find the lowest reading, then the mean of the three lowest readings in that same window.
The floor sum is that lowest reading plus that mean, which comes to 6.70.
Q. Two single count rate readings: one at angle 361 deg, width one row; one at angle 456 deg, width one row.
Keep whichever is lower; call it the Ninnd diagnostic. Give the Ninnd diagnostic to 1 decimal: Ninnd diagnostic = 2.3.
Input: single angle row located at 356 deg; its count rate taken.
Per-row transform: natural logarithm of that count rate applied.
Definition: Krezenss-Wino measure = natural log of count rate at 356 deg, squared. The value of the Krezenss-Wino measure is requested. 1.3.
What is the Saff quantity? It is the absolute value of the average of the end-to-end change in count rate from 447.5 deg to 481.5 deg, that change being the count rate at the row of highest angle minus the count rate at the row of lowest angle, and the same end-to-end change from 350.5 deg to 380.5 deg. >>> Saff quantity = 0.23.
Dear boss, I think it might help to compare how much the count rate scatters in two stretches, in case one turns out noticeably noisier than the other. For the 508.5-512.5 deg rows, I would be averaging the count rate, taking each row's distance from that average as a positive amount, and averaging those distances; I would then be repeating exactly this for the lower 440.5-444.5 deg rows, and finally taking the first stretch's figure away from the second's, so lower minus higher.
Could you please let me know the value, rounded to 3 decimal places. 0.015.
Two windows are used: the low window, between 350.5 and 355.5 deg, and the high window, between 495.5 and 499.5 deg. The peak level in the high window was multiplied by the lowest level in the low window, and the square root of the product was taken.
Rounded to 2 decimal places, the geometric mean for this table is 3.01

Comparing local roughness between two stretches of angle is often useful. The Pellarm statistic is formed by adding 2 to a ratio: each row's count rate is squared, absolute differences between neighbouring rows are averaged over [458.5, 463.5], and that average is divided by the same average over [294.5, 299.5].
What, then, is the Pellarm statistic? 2.30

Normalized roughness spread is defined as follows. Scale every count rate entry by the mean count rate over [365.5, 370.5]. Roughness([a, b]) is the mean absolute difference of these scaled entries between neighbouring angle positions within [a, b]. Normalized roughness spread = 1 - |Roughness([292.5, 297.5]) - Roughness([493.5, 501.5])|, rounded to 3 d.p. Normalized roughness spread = 0.978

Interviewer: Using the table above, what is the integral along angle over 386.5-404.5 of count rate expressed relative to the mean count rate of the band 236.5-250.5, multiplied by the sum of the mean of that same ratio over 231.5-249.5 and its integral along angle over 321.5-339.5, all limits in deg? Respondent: 228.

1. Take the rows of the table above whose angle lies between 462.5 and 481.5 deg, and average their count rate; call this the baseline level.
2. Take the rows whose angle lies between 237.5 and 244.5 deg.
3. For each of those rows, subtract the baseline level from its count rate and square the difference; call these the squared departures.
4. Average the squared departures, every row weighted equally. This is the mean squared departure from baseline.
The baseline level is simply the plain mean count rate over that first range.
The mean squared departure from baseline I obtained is 1.5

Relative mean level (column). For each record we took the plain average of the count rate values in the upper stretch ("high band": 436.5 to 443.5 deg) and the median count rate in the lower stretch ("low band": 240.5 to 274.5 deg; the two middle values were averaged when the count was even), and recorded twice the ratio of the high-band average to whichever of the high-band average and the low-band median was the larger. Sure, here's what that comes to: 1.1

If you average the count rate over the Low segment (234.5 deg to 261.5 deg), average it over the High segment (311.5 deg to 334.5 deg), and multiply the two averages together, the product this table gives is 13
